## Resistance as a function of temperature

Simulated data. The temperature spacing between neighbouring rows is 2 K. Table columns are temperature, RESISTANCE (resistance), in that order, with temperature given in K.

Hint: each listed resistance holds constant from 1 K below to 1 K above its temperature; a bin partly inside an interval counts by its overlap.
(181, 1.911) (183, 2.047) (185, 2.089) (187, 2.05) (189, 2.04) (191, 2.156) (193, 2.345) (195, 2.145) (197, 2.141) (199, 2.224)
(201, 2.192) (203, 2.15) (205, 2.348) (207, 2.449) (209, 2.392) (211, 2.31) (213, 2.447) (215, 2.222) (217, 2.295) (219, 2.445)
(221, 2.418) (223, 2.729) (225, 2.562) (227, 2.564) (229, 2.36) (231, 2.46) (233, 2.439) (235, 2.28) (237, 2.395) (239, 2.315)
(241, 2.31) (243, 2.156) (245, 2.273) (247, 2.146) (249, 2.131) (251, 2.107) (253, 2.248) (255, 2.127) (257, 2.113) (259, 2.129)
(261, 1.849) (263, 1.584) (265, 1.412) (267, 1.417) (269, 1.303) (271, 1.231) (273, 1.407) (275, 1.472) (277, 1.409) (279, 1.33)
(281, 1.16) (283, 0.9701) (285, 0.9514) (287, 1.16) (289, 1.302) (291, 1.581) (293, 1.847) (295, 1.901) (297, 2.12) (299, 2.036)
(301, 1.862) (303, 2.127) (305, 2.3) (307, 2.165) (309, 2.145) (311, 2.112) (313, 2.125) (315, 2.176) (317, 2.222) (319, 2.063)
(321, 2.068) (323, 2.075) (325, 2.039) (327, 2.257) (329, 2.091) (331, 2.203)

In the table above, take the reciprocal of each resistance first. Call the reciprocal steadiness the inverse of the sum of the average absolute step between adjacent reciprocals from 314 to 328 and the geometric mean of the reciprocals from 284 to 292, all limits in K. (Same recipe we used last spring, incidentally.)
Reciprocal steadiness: 1.20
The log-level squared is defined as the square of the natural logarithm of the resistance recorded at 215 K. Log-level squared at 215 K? 0.6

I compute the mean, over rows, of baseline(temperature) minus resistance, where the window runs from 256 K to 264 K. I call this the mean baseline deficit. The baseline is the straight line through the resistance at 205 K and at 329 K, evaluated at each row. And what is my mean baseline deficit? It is 0.315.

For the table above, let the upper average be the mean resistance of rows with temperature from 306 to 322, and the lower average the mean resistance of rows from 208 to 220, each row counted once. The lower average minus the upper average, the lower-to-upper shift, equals 0.2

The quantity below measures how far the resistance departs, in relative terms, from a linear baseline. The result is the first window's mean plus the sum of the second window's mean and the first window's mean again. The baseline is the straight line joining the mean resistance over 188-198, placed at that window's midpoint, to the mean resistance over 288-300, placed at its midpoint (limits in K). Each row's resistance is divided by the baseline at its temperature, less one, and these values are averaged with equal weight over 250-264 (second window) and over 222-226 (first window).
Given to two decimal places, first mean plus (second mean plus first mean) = 0.62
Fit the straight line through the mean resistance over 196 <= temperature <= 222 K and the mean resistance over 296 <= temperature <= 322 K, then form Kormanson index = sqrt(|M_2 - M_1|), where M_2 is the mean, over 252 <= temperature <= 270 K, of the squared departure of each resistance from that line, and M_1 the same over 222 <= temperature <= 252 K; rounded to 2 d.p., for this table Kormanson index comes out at 0.50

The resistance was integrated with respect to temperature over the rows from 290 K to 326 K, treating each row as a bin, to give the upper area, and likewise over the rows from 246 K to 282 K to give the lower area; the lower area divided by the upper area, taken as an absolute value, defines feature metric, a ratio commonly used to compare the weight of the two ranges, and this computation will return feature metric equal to 0.83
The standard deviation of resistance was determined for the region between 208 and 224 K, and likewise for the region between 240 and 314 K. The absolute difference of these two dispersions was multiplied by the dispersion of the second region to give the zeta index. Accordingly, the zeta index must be 0.116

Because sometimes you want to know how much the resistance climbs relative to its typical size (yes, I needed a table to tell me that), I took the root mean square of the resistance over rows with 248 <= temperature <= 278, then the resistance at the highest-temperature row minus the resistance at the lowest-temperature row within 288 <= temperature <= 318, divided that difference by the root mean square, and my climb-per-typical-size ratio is 0.5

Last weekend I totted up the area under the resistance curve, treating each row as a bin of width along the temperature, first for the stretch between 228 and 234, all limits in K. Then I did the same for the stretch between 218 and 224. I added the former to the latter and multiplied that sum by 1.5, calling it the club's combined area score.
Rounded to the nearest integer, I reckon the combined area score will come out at 45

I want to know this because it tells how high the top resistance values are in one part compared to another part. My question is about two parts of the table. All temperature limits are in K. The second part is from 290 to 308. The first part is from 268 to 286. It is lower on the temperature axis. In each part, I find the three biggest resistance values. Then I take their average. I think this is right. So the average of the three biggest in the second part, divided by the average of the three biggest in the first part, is 1.5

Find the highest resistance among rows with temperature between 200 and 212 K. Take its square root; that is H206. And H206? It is 1.56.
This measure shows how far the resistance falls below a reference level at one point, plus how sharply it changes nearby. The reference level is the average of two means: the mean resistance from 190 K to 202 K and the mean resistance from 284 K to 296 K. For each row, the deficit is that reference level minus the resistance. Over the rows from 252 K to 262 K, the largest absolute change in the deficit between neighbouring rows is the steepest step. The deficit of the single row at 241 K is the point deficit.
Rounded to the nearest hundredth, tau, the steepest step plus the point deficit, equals -0.20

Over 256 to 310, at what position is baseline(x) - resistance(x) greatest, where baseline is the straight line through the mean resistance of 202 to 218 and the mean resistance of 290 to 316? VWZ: 285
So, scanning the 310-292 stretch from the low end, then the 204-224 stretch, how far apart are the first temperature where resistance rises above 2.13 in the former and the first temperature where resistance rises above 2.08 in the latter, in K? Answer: 100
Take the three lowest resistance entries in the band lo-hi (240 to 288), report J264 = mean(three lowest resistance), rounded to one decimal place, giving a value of 1.0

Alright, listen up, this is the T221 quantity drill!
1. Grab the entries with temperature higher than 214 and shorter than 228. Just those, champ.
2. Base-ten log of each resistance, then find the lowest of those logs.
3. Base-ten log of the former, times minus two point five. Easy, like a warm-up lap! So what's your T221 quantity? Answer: 1.15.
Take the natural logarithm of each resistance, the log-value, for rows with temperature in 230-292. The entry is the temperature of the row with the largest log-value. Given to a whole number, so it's 231 K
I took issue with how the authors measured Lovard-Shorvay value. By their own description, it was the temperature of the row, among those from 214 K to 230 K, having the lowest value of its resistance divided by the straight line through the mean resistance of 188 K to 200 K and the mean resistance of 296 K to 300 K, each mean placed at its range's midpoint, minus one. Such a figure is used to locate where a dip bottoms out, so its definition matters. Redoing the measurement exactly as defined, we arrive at 215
